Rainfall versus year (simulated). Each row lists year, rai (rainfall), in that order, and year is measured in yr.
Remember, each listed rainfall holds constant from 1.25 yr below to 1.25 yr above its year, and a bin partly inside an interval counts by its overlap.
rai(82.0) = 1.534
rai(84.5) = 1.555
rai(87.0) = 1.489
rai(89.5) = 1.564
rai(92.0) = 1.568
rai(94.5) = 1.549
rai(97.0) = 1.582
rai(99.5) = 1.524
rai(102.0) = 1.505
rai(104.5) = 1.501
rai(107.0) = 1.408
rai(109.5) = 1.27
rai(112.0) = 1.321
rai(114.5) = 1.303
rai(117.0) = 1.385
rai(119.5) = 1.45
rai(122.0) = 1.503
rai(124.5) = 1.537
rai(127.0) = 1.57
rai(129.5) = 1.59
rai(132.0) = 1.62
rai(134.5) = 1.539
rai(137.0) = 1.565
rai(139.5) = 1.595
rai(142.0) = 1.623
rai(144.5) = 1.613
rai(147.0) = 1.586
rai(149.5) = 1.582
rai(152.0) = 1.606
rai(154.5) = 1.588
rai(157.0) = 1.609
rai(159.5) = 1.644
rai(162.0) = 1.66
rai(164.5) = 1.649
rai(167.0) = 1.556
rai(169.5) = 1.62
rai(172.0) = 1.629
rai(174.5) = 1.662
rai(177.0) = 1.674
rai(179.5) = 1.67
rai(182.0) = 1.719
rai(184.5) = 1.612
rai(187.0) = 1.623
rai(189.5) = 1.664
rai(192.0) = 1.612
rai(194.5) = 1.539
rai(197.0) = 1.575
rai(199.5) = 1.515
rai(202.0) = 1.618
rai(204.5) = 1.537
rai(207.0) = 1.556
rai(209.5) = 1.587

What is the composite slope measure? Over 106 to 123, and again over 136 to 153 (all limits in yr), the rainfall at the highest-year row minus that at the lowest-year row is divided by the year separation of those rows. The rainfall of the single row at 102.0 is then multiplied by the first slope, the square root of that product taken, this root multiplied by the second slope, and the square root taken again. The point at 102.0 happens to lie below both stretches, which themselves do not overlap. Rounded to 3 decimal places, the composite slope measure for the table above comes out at 0.016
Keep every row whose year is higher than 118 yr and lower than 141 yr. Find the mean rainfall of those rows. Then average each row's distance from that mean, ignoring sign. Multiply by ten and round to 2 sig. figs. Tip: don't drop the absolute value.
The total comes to 0.40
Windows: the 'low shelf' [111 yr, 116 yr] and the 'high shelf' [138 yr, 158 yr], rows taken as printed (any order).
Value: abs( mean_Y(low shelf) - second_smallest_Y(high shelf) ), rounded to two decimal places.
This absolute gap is 0.27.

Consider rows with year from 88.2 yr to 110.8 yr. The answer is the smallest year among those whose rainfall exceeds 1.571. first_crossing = 97.0 yr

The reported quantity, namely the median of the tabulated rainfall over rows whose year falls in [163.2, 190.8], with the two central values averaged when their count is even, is 1.65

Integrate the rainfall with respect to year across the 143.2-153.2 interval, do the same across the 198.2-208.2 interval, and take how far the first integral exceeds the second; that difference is 0.4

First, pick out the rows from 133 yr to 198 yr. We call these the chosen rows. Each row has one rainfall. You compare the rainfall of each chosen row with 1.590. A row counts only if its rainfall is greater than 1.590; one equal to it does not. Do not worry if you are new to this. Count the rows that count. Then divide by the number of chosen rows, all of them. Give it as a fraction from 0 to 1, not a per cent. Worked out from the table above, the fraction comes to 0.69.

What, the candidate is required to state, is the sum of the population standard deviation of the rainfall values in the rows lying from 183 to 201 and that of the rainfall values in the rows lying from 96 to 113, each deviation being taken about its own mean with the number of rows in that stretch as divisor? 0.15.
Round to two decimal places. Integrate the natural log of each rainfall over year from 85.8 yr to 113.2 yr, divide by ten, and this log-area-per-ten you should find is 1.07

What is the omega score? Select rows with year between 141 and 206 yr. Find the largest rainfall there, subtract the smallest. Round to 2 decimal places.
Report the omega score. 0.20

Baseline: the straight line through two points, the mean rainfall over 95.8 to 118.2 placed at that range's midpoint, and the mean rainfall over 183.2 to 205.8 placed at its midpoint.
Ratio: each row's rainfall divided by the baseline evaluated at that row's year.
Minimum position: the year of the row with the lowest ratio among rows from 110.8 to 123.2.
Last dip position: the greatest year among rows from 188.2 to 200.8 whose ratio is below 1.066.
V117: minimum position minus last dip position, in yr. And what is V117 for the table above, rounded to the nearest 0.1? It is -85.0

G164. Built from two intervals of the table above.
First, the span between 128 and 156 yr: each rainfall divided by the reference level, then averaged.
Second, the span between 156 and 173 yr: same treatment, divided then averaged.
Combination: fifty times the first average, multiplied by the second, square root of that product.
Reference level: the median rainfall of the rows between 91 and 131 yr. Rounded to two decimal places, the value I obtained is 7.56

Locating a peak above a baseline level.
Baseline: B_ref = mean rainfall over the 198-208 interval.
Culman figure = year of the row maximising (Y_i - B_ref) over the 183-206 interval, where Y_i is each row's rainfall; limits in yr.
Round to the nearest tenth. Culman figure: 189.5 yr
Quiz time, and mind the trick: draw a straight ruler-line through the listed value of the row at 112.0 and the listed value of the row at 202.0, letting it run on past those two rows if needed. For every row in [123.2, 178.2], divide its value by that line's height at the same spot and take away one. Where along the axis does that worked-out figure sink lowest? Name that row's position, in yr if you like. 167.0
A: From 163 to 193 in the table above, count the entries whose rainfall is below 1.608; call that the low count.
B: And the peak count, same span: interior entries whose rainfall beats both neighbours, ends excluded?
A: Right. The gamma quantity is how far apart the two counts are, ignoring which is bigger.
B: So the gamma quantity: 2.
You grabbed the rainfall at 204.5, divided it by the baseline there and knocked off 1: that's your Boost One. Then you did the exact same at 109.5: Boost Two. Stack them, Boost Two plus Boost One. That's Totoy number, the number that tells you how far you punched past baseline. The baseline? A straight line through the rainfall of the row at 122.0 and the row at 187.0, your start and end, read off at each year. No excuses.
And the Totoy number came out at -0.21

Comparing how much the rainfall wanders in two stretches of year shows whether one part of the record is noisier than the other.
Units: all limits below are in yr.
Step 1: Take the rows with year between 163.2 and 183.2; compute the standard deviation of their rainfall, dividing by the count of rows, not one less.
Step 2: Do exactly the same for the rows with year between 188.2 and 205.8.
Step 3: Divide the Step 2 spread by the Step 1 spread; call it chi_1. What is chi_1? 1.1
